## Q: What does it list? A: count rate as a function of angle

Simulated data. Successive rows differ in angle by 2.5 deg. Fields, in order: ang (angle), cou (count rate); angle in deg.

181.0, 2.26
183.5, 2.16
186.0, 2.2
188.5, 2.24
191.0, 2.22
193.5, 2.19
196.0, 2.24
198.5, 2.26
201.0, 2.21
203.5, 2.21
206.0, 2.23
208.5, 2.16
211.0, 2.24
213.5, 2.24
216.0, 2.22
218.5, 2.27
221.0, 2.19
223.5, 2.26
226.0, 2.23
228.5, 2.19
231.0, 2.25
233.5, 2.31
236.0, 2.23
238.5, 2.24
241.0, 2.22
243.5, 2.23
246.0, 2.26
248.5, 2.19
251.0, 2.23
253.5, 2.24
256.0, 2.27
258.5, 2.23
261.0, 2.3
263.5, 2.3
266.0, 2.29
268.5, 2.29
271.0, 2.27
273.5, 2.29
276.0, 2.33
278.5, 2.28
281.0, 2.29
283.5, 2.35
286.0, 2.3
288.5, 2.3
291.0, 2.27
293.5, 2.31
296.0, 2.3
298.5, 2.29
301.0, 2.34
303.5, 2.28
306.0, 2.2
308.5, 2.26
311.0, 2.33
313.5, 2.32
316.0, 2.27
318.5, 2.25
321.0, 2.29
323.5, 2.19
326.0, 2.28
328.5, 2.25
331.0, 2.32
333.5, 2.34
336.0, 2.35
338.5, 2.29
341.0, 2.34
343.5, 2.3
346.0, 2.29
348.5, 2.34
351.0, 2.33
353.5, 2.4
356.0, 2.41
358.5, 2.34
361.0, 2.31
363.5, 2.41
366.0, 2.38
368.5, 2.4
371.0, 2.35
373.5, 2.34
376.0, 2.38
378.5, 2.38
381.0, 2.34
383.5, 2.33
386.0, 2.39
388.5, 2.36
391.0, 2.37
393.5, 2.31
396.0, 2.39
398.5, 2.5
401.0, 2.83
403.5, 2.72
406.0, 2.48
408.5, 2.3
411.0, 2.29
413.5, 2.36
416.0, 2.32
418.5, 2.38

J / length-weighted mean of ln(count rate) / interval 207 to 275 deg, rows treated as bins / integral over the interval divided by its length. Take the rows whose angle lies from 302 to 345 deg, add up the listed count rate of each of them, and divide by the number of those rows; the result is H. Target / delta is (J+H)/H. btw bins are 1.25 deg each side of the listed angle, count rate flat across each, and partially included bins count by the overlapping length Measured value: 1.35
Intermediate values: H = 2.29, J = 0.81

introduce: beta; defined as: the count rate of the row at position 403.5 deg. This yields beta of 2.72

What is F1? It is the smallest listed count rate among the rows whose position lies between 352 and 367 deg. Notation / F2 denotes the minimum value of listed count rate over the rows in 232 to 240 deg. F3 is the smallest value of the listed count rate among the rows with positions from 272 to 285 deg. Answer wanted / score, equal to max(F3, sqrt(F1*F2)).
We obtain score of 2.28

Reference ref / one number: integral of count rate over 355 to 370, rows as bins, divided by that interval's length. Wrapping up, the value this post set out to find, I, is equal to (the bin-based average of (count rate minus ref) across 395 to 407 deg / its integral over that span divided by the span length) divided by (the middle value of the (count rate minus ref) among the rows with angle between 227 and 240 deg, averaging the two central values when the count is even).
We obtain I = -1.6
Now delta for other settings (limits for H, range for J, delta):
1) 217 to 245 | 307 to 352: 1.37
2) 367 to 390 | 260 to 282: 1.35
